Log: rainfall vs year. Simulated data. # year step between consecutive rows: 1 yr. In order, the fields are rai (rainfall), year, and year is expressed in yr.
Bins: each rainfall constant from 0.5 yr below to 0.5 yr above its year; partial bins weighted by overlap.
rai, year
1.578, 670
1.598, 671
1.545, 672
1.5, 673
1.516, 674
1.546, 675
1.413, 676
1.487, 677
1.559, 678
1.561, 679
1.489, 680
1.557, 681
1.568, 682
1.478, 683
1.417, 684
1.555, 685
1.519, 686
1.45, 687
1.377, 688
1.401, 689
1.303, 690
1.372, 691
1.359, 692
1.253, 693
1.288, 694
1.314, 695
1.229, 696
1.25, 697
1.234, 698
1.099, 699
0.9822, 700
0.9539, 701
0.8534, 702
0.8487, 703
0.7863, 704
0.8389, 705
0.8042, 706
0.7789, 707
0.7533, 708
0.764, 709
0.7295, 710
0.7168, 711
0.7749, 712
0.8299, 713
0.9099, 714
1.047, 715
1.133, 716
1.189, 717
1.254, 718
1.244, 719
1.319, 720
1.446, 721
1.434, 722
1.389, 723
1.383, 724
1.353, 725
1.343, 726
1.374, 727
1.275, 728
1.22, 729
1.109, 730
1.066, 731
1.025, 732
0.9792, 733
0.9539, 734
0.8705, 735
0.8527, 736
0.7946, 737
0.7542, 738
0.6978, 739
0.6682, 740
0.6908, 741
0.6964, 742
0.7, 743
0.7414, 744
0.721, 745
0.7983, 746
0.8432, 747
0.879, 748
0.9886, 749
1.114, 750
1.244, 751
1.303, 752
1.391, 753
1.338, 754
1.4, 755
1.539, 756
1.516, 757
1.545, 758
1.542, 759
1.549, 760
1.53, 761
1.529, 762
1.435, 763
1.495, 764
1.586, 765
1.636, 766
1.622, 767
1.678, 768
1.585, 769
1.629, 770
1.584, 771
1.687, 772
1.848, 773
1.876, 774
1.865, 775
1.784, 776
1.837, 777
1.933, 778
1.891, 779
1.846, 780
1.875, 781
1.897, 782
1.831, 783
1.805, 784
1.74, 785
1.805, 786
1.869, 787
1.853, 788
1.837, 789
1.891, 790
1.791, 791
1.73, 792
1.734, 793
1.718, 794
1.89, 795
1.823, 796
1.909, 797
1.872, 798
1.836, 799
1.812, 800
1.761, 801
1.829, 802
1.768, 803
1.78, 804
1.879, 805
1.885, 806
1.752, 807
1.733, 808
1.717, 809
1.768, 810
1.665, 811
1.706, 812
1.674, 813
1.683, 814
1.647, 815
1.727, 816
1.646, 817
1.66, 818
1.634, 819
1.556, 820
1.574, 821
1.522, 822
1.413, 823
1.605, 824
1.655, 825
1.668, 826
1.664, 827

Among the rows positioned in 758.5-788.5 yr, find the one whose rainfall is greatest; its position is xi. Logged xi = 778 yr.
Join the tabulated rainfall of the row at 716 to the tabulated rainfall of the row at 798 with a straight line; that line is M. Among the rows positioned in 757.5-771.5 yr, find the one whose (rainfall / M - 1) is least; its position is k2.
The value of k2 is 763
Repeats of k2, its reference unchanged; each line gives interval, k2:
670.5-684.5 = 684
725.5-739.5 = 739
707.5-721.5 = 711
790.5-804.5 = 803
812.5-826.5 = 823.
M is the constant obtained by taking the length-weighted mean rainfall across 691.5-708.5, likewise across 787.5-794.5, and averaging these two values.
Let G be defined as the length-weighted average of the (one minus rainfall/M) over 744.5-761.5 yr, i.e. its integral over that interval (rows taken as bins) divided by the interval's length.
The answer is 0.1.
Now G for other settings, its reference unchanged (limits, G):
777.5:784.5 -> -0.3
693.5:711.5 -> 0.3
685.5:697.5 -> 0.1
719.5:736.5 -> 0.2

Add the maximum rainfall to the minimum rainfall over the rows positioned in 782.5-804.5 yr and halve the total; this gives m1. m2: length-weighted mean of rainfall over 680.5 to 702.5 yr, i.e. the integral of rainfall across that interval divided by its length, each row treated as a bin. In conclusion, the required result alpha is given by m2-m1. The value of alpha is -0.5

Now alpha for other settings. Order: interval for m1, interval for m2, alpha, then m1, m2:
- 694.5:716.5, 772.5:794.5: 0.8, 1.0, 1.8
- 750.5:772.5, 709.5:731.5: -0.3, 1.5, 1.2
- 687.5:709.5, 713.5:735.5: 0.1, 1.1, 1.2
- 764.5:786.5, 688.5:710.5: -0.7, 1.8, 1.1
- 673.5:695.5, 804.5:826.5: 0.3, 1.4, 1.7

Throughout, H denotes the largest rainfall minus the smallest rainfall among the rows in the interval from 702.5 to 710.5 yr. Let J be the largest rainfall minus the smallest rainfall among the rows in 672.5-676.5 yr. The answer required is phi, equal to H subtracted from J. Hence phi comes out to 0.01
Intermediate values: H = 0.12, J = 0.13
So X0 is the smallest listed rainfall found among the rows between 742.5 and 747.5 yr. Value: 0.7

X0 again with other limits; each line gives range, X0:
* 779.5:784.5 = 1.805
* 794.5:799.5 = 1.823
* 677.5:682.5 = 1.489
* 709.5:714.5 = 0.7168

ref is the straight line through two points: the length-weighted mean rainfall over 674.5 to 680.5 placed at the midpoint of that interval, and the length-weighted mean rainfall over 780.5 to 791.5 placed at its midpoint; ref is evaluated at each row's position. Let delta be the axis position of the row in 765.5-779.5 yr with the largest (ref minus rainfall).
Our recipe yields 771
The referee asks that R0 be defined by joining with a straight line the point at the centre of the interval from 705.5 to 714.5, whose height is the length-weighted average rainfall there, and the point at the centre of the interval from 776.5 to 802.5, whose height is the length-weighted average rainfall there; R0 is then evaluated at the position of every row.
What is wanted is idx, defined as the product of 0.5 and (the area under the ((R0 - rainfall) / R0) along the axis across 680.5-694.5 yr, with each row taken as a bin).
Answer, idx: -13.8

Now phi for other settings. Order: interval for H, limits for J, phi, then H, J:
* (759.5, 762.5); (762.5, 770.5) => 0.22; 0.02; 0.24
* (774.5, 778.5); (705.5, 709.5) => -0.10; 0.15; 0.05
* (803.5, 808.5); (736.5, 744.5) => -0.03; 0.15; 0.13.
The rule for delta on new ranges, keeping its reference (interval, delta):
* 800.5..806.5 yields 801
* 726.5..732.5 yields 732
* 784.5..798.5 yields 794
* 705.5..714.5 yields 711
